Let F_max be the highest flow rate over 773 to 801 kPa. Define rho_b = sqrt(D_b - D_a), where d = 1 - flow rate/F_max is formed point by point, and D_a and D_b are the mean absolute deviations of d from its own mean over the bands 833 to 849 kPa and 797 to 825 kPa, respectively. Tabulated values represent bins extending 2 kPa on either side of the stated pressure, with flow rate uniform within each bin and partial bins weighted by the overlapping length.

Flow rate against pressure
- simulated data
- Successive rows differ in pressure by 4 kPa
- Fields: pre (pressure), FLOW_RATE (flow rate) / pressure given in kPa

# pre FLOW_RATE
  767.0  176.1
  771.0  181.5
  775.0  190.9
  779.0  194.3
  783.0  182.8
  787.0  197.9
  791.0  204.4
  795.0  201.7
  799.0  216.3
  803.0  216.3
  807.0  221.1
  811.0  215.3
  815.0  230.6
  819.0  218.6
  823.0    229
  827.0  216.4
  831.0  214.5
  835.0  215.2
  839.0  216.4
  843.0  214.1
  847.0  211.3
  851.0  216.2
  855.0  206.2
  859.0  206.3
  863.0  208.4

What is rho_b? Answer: 0.13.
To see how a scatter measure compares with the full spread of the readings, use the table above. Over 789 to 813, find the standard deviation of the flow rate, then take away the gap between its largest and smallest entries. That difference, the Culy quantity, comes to -12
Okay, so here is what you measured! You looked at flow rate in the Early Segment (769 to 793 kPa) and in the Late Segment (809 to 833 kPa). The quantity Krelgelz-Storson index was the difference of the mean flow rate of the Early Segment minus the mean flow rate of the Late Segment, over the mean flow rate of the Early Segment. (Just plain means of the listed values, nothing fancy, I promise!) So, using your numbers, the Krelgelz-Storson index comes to -0.15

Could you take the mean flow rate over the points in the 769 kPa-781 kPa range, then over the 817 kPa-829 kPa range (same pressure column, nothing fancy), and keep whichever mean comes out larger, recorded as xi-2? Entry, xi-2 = 221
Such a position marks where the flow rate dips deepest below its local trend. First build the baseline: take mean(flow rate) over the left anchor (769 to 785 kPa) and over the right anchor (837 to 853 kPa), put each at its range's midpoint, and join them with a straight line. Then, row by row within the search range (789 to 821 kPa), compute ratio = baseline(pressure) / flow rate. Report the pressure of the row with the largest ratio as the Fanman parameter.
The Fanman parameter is 795.0 kPa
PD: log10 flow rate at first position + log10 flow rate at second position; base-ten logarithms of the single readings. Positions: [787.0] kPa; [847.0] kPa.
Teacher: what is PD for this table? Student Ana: 4.62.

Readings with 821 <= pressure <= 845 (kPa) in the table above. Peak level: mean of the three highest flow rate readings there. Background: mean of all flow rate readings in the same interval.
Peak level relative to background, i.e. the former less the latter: 3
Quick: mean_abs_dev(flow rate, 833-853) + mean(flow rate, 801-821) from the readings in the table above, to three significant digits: 222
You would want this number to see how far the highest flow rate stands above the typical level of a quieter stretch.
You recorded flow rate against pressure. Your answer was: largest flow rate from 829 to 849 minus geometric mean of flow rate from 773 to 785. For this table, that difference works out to 27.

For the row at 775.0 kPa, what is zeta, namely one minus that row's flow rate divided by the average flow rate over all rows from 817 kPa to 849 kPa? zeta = 0.12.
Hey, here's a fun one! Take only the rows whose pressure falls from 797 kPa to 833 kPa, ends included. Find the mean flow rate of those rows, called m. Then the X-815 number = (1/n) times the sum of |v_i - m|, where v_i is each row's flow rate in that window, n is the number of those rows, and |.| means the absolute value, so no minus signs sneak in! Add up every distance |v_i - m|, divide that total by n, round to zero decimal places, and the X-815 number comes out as 5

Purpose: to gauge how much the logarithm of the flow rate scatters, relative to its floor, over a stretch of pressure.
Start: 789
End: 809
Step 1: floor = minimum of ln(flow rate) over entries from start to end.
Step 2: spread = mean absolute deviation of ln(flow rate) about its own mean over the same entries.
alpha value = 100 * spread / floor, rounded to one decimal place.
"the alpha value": 0.6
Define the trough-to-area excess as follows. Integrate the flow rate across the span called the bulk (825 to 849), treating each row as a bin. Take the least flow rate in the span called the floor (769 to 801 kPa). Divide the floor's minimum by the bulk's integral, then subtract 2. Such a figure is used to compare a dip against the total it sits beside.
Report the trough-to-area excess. -1.96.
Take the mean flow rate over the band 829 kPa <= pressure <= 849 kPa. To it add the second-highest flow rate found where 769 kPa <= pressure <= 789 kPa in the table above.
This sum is 409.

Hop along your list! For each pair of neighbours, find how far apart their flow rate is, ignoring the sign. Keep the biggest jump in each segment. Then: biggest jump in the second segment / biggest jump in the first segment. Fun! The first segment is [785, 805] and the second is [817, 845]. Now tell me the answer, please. 0.86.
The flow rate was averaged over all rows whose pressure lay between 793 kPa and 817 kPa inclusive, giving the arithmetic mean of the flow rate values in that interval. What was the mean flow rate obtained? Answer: 217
